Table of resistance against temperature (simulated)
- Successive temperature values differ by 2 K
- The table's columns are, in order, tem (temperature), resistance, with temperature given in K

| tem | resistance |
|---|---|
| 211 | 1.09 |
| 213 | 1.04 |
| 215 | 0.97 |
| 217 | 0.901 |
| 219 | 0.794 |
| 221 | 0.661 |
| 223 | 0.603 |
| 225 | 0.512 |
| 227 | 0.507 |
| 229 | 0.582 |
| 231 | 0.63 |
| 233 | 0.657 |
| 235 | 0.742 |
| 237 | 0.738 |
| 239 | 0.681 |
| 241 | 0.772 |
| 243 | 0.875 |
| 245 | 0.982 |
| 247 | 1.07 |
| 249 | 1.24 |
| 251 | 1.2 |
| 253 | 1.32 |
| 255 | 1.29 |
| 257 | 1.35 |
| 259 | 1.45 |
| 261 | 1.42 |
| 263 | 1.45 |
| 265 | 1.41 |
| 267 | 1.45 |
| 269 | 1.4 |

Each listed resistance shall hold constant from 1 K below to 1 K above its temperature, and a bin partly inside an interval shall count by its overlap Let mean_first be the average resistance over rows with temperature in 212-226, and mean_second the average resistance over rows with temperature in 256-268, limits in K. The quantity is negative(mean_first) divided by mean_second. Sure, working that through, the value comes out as -0.55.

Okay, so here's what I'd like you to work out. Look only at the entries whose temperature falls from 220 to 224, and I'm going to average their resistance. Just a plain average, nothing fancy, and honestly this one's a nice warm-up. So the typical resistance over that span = 0.63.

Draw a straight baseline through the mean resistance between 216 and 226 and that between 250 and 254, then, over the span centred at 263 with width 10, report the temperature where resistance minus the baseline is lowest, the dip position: 265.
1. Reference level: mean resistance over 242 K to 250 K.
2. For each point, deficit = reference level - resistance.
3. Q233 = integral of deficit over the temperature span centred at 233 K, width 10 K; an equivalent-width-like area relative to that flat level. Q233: 3.7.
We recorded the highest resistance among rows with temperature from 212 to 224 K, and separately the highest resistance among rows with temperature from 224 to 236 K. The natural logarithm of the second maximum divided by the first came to -0.3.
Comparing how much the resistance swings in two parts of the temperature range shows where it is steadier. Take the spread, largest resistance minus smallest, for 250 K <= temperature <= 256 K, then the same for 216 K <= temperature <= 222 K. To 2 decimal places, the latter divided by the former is 2.00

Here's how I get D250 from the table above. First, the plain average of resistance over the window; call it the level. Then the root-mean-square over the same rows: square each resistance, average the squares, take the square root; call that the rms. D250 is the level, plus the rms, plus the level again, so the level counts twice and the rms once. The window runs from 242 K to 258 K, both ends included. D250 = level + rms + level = 3.5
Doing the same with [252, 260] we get 4.1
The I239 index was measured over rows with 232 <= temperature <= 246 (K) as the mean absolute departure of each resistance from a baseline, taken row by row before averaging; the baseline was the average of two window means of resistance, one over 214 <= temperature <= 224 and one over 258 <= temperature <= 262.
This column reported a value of 0.3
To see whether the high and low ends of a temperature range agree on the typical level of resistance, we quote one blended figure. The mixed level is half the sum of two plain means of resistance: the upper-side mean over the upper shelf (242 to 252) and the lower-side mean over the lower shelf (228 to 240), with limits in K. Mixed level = 0.87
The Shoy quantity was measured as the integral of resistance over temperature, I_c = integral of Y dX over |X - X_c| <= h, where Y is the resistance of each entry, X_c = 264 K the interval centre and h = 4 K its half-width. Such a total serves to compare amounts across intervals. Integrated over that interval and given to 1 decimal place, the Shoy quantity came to 11.5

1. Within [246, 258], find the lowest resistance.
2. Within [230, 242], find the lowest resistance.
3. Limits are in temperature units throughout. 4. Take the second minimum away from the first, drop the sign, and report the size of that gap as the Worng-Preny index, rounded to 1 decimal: 0.4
